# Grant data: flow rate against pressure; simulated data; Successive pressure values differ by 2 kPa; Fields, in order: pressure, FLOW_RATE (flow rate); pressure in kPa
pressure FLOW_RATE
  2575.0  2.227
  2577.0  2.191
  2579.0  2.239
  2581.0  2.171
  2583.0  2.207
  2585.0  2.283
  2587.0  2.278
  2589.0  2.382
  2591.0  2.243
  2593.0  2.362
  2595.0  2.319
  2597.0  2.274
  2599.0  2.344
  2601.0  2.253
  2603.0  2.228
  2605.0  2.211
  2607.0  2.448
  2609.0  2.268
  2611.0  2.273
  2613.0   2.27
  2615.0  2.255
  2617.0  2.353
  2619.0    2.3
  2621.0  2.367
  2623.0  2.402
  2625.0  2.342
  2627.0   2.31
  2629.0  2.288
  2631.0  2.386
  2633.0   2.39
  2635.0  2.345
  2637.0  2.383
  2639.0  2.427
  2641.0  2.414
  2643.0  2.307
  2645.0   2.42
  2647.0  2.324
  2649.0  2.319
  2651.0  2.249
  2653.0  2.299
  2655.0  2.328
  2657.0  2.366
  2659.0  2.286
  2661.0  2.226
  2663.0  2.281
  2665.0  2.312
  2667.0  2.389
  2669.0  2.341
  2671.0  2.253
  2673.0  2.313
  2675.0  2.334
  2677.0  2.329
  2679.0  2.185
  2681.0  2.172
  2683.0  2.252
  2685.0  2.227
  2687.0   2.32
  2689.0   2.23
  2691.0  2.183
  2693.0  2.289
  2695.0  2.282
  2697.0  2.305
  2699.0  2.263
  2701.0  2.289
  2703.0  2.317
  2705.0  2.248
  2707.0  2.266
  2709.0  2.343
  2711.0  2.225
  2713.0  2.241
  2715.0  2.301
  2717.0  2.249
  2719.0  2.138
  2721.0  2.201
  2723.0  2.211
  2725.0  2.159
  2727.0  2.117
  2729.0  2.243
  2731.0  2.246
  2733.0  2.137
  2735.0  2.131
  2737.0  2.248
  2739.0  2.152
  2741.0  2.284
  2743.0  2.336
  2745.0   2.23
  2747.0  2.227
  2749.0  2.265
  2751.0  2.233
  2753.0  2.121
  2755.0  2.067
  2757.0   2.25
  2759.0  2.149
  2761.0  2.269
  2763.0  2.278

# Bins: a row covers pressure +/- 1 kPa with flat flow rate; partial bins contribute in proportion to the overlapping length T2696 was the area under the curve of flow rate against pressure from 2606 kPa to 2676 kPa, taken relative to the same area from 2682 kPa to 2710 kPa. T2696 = 2.56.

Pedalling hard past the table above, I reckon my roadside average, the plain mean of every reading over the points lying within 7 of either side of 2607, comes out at 2.279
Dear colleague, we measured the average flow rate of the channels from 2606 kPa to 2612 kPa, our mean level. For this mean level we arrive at 2.330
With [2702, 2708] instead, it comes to 2.277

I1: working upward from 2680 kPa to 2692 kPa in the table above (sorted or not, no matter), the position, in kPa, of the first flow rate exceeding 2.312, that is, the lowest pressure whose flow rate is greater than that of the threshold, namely 2687.0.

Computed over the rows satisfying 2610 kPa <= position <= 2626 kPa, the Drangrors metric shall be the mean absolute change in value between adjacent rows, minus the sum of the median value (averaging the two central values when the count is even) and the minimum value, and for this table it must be -4.53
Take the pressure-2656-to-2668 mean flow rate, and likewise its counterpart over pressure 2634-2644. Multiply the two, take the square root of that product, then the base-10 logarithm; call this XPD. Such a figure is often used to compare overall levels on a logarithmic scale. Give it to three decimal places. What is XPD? 0.370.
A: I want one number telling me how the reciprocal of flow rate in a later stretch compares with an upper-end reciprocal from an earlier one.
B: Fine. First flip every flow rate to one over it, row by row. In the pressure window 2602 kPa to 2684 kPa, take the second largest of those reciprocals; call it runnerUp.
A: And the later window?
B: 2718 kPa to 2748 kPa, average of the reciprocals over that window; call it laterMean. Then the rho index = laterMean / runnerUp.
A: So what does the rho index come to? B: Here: 0.99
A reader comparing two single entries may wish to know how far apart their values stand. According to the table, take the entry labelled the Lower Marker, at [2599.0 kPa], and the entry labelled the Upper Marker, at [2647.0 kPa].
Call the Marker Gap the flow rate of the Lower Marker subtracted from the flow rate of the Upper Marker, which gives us -0.02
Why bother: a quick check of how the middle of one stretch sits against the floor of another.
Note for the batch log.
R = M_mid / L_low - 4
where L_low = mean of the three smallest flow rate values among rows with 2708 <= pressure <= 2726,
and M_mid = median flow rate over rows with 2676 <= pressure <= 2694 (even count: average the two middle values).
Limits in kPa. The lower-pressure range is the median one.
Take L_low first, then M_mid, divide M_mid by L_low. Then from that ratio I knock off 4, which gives -2.97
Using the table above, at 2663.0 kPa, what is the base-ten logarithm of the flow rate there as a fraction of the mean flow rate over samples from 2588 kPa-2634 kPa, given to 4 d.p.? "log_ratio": -0.0066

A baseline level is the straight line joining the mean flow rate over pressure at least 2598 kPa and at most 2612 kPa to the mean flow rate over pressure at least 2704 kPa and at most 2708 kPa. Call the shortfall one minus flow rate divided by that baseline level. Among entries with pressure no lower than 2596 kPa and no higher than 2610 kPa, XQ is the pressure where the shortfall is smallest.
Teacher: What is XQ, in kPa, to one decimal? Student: 2607.0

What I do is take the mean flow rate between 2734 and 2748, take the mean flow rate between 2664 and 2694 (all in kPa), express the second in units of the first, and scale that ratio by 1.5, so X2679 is 1.53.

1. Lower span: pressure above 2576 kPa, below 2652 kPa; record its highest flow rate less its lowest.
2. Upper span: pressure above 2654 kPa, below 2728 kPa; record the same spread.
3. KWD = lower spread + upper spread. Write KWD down 0.55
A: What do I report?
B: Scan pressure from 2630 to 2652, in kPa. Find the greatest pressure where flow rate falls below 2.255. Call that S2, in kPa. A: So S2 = 2651.0 kPa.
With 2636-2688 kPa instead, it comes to 2685.0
